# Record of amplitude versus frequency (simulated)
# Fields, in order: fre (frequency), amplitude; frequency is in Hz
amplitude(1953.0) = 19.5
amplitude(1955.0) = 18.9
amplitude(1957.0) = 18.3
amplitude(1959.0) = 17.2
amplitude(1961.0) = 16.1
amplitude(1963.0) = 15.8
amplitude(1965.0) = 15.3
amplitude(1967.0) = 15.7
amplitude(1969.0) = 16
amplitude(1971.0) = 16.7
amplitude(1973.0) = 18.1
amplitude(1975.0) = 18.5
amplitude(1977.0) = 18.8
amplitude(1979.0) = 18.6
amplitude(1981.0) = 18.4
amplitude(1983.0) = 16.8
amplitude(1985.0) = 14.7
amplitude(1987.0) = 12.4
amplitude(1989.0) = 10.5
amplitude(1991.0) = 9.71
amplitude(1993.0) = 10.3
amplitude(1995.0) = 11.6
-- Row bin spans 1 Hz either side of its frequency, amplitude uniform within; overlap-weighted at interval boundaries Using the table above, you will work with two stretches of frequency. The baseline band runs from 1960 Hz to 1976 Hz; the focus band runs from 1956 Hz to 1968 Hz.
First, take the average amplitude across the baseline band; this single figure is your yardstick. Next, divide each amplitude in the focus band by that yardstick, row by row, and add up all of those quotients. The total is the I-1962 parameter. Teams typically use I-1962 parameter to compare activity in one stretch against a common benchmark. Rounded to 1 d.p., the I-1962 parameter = 6.0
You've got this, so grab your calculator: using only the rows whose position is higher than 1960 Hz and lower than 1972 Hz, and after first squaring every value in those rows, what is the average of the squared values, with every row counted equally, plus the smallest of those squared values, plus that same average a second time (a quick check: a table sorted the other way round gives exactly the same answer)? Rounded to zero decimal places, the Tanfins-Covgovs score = 742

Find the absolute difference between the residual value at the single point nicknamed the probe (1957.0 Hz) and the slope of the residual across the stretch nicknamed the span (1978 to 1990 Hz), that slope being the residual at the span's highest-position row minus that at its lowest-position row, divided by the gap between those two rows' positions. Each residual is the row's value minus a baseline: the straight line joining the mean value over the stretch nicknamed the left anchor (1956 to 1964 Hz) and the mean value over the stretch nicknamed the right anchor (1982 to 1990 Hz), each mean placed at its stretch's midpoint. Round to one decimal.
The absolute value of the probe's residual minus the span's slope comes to 1.8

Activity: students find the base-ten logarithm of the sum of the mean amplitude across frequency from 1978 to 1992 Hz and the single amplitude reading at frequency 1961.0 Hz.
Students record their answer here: 1.48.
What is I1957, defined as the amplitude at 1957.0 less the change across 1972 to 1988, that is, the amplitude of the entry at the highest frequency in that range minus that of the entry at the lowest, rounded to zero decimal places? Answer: 24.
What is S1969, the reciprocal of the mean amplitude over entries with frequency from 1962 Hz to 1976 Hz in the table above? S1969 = 0.060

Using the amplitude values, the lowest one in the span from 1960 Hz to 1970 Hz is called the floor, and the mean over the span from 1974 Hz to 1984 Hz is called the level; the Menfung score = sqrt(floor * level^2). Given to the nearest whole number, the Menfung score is 71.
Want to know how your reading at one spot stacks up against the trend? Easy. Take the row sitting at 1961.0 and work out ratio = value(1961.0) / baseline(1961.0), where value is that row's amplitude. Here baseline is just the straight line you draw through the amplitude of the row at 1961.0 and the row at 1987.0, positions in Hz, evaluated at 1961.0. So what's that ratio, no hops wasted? 1.000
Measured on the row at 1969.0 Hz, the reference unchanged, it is 1.069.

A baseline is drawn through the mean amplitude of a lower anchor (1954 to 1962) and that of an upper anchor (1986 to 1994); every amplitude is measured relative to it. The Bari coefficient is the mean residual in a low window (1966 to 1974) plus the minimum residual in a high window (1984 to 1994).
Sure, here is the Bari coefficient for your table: 0.8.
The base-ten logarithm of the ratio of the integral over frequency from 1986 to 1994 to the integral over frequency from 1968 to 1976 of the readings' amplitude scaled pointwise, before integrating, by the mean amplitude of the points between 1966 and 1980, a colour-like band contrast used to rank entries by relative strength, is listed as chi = -0.21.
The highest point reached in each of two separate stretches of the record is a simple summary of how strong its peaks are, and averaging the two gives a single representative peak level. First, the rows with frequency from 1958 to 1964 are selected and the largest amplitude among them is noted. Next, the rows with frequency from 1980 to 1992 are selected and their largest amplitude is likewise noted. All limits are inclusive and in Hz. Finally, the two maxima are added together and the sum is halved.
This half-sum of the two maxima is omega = 17.8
